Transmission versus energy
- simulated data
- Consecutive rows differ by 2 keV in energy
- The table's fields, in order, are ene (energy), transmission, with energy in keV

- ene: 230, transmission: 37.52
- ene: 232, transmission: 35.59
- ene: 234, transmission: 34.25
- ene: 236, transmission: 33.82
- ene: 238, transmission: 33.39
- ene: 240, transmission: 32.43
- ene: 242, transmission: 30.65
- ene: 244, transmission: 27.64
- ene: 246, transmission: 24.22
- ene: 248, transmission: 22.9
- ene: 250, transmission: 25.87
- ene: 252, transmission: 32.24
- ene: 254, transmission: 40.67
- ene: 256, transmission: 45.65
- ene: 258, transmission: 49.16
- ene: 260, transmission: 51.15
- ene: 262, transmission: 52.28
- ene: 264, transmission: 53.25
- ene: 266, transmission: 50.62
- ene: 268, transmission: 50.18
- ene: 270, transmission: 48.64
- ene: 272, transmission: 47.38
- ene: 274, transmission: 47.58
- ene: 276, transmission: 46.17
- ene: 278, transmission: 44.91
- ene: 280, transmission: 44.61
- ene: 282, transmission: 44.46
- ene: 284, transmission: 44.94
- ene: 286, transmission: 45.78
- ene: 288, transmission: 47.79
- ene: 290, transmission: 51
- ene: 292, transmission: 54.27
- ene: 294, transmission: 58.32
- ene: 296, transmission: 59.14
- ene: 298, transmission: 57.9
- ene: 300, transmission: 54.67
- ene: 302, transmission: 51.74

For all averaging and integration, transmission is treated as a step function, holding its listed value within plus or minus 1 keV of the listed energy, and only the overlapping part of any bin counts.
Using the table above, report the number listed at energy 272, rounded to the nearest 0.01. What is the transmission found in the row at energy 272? 47.38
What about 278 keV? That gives 44.91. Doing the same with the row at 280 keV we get 44.61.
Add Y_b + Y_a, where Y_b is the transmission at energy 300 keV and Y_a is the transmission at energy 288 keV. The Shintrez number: 102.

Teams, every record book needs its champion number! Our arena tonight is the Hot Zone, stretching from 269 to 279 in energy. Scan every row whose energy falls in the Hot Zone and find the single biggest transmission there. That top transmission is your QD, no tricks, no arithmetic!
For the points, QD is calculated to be 48.64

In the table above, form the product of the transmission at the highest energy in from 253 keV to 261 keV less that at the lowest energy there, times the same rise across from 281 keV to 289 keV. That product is 35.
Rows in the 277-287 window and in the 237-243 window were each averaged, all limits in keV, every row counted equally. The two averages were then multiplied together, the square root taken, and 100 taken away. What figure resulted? -62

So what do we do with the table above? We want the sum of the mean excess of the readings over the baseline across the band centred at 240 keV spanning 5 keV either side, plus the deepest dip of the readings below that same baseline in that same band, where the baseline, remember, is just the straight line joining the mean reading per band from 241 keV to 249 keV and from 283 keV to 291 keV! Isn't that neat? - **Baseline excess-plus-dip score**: 6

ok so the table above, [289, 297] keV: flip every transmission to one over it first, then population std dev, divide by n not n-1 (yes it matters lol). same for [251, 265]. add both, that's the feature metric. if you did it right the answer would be 0.005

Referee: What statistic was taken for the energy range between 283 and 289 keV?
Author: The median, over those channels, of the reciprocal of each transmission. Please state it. 0.0218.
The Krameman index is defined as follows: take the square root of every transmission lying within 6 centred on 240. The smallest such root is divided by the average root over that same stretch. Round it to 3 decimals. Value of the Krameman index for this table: 0.976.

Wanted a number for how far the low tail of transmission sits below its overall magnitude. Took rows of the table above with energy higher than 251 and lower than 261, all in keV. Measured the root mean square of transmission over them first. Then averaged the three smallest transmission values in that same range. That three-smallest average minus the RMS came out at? -4.8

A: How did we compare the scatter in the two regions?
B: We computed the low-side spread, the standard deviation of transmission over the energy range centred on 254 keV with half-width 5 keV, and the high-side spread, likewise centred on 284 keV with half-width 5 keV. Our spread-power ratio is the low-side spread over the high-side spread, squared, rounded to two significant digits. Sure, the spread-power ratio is 49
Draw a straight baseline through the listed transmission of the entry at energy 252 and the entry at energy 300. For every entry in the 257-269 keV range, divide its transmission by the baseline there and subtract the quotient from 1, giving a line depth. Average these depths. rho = -0.37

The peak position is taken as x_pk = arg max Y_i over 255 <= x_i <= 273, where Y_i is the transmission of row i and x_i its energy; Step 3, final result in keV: 264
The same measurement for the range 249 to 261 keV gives 260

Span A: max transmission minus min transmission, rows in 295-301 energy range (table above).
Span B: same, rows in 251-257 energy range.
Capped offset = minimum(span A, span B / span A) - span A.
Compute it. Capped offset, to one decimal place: -1.5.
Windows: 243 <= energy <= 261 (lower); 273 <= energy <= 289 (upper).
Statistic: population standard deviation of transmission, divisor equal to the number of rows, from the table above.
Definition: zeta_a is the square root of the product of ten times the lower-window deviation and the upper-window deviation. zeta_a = 11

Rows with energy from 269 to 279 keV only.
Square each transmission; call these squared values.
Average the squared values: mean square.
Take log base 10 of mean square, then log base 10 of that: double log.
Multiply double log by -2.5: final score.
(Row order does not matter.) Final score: -1.31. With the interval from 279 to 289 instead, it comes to -1.30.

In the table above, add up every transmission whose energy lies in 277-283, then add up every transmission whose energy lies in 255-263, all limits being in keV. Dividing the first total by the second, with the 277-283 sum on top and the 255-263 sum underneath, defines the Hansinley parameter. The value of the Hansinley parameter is 0.68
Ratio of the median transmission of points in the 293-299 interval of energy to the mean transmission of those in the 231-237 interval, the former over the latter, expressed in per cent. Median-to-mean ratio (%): 169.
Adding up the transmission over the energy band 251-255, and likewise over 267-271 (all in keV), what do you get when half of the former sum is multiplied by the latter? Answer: 3602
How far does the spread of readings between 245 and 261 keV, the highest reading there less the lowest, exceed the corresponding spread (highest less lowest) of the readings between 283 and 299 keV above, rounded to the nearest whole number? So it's 14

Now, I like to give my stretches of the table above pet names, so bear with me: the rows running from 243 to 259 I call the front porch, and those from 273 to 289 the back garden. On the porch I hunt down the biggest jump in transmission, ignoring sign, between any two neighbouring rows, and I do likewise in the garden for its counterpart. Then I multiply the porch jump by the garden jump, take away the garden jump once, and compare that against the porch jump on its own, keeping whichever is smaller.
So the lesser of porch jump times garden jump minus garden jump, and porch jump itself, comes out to 8.4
